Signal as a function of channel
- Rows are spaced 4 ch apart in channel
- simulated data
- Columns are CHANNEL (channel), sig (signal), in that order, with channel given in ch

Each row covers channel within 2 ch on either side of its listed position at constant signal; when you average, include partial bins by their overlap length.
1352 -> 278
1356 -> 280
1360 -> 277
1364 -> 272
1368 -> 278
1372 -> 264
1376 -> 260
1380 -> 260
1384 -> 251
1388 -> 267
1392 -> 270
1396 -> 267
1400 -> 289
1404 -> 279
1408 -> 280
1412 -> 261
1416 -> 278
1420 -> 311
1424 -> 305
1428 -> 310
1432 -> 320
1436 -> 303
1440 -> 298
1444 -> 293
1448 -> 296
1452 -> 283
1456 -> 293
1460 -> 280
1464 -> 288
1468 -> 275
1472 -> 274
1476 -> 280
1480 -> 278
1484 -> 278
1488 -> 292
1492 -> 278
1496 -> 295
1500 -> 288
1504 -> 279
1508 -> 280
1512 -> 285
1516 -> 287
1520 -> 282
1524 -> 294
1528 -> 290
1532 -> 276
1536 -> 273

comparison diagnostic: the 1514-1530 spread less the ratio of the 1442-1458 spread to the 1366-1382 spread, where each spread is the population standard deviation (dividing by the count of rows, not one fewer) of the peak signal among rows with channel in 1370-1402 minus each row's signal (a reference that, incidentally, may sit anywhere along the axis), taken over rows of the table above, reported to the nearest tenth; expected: 3.7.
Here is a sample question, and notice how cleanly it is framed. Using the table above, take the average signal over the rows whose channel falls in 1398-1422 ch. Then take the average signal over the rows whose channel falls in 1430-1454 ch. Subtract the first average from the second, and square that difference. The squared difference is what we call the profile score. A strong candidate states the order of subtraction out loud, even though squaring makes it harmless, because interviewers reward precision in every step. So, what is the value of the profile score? 251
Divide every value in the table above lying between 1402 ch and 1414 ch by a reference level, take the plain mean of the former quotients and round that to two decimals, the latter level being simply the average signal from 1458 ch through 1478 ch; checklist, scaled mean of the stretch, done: 0.98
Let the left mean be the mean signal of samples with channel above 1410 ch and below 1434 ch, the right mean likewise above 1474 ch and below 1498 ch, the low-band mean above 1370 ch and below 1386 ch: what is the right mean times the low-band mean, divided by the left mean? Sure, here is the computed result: 247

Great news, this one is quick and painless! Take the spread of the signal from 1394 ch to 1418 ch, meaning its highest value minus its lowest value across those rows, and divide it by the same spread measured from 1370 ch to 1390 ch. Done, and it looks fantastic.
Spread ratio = 1.75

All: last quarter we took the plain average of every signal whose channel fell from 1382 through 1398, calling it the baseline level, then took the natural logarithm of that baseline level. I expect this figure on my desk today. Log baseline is 5.58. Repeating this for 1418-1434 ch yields 5.74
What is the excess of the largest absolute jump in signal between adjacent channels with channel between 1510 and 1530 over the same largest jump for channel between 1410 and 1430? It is -21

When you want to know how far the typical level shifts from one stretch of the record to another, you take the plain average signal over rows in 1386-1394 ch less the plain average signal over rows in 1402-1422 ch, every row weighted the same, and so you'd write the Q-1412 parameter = -13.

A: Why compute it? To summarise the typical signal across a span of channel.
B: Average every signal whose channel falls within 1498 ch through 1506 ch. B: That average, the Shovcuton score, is 283.5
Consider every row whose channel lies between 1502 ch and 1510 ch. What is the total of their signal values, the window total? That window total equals 559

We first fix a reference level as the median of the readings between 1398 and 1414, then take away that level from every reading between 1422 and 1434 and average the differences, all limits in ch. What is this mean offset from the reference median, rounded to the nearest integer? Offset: 32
